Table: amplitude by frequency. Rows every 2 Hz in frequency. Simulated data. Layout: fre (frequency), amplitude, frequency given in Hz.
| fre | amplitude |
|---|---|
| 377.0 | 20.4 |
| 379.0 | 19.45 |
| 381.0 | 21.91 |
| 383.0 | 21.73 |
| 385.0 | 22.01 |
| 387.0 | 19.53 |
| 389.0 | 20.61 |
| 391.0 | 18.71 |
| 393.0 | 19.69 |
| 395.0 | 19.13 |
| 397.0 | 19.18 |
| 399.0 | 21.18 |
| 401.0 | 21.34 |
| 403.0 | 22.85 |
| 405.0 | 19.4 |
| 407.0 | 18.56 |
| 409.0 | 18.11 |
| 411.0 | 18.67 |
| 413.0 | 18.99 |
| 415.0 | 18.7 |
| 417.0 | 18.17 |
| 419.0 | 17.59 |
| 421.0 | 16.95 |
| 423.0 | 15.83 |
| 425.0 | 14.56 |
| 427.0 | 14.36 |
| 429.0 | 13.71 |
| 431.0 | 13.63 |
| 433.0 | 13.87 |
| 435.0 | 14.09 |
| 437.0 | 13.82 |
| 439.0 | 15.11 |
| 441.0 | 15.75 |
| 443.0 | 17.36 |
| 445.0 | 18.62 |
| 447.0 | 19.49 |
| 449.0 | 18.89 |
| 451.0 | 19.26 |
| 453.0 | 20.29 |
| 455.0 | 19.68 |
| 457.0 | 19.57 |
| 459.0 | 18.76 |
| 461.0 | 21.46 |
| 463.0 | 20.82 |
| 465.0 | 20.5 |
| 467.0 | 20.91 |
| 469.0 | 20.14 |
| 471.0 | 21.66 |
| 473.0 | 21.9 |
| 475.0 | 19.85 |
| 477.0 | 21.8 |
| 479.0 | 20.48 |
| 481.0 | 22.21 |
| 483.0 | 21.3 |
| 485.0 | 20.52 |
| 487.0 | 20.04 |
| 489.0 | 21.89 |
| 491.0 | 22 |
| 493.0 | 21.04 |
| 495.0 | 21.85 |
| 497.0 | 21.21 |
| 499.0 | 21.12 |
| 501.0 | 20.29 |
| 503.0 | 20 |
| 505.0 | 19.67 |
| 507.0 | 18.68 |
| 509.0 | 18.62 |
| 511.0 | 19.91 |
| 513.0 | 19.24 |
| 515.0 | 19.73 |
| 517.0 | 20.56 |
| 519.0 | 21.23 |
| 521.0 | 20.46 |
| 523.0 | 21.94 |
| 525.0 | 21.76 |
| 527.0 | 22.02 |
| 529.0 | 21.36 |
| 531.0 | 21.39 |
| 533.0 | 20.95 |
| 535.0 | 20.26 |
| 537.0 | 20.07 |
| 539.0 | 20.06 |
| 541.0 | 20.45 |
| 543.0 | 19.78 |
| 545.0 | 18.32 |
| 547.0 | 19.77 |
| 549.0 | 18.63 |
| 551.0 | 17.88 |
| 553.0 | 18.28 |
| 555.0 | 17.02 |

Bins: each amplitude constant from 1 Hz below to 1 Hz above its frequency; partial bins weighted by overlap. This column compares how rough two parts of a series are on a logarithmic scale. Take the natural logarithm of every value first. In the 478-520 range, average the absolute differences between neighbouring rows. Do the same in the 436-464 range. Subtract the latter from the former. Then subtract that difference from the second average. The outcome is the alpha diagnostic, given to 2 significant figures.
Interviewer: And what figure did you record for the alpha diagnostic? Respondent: 0.070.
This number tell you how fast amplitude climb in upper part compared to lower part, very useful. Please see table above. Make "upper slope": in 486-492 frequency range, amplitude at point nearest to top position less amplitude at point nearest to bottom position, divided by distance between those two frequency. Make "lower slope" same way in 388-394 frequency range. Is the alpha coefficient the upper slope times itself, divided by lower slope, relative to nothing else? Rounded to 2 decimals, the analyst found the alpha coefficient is -1.04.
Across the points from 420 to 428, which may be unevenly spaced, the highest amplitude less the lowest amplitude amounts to 2.6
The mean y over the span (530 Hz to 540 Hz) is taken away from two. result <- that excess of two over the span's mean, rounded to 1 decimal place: -18.5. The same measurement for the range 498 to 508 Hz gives -18.0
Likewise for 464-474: -19.0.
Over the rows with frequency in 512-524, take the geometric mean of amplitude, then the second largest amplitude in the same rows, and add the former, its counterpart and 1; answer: 42.7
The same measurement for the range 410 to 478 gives 40.7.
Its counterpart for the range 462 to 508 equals 43.8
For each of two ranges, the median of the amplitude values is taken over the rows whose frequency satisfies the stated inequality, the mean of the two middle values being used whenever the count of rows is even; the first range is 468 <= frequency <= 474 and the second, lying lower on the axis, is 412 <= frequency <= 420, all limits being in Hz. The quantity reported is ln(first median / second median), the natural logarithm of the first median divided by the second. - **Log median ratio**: 0.16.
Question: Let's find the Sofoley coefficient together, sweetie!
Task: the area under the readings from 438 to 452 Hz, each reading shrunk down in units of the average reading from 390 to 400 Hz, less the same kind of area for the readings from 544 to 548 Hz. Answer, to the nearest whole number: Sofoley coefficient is 9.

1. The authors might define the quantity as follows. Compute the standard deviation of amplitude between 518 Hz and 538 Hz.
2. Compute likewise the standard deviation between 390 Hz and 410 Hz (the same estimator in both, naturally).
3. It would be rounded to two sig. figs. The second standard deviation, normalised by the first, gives 2.2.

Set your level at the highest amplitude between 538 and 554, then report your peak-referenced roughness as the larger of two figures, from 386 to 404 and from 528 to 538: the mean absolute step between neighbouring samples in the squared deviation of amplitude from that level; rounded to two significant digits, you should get 1.7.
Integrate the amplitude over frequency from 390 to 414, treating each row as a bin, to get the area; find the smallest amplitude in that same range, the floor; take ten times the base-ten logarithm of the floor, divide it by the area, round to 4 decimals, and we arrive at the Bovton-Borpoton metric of 0.0267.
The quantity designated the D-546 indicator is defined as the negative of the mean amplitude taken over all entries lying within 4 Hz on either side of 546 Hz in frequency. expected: -19.1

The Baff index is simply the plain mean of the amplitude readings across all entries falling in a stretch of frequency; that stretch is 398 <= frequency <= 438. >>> 17.2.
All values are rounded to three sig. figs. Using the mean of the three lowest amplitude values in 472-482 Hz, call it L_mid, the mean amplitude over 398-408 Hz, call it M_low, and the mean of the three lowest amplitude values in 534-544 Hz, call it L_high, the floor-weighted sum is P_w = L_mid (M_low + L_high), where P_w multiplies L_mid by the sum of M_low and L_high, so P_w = 842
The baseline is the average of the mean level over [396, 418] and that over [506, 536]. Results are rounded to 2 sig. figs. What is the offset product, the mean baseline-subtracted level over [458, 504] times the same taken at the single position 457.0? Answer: -0.43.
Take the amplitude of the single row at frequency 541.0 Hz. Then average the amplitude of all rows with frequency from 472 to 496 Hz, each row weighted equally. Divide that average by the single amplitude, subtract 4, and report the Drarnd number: -2.96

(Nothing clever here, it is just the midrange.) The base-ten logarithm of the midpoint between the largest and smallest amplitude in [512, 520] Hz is 1.306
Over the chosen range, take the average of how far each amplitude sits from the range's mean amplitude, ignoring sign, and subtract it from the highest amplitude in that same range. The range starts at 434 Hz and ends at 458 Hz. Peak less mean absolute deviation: 18.26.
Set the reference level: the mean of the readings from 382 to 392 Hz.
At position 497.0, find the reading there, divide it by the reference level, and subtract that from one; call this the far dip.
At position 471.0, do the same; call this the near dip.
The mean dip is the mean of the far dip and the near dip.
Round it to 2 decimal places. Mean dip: -0.04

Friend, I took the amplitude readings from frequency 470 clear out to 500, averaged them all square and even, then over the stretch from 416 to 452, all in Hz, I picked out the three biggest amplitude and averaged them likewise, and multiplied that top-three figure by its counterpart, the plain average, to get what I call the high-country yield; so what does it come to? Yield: 408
